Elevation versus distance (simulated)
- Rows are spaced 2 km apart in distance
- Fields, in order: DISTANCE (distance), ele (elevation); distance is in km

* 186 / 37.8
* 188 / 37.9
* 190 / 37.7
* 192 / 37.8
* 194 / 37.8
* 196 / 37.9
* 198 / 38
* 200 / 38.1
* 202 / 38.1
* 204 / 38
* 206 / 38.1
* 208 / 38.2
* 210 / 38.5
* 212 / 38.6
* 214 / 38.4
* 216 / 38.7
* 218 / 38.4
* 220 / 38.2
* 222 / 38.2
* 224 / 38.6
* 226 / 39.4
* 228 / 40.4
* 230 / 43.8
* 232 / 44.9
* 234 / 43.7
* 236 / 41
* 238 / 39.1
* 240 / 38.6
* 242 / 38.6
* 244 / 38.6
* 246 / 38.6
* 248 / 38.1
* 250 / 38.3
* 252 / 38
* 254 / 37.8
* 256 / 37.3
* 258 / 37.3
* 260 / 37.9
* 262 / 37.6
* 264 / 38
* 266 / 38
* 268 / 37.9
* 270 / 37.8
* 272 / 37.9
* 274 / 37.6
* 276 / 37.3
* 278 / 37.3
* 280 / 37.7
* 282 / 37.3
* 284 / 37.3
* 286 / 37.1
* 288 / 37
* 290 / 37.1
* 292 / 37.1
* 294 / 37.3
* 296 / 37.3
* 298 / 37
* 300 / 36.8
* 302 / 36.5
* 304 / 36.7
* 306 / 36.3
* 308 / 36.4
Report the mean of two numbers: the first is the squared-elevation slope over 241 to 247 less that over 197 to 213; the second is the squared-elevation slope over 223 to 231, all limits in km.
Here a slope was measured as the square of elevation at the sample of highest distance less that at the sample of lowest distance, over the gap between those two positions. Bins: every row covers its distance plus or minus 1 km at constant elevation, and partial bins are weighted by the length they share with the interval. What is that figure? 34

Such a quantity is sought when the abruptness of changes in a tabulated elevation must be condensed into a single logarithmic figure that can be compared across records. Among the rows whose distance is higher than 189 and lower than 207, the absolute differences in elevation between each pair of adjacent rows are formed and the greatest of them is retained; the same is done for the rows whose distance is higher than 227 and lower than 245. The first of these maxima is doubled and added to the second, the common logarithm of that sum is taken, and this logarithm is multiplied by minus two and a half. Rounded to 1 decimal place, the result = -1.4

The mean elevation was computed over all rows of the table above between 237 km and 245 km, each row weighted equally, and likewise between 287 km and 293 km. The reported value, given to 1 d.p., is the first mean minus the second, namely 1.7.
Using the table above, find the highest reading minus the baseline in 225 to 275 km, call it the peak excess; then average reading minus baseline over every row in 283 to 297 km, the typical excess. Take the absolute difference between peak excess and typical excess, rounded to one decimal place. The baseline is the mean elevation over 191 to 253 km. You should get 7.7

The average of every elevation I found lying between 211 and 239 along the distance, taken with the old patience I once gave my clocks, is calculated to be 40.1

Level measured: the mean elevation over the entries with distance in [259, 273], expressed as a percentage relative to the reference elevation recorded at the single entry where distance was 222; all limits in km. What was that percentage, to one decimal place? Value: 99.1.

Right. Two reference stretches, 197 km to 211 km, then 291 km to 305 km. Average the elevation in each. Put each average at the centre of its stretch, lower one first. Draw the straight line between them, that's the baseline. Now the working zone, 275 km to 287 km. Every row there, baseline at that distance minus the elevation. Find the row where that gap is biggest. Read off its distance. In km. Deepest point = 286 km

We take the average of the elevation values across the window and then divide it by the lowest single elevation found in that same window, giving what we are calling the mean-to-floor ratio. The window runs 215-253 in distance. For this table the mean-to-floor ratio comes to 1.04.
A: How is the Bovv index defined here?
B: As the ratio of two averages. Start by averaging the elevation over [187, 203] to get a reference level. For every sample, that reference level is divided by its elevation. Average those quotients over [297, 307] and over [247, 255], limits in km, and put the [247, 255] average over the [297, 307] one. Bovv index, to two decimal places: 0.96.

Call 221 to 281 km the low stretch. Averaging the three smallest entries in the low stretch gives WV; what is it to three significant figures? 37.3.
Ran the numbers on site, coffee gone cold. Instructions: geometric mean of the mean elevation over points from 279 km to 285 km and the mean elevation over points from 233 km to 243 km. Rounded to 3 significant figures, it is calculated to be 38.8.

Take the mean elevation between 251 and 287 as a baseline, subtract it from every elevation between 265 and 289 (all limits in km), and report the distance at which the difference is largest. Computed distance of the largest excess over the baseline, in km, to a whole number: 266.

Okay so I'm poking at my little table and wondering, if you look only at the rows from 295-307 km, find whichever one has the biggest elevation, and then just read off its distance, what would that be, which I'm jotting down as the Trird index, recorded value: 296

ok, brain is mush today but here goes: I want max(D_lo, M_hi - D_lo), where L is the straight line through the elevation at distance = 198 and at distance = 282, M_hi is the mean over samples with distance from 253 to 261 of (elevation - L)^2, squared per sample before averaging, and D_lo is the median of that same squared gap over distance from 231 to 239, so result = 23.5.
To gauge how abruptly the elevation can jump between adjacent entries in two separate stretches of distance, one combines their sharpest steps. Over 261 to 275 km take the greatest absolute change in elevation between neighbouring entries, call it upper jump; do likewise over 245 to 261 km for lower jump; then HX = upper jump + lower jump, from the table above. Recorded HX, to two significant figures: 1.0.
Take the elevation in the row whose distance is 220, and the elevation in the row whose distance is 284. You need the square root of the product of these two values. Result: 37.7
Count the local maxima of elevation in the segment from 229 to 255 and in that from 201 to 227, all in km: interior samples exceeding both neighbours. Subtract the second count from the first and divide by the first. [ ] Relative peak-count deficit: 0.00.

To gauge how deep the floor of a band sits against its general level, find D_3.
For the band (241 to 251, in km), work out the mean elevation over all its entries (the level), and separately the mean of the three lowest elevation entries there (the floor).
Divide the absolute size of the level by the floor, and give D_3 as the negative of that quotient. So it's -1.00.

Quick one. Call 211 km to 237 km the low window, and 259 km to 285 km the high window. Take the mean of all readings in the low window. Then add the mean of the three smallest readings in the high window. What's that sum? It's 77.5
